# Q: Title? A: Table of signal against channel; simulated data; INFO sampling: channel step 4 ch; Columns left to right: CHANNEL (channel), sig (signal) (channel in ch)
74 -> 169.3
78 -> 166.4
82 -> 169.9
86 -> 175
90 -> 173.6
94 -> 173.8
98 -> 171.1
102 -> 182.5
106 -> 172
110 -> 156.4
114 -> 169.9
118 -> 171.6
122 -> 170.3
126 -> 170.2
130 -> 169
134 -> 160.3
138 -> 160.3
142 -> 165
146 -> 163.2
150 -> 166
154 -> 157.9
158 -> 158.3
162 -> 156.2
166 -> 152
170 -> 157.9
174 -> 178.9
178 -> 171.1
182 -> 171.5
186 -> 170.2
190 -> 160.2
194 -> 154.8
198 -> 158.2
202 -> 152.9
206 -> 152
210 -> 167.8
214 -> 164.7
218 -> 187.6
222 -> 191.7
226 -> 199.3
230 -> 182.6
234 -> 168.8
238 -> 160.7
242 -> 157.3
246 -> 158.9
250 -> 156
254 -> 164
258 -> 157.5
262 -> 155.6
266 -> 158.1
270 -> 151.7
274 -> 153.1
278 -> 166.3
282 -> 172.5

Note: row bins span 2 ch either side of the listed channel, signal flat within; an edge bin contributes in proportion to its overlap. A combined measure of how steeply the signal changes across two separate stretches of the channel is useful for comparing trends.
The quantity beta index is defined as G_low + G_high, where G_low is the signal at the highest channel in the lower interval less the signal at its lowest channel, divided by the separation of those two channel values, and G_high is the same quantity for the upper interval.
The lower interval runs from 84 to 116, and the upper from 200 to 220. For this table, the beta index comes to 2.0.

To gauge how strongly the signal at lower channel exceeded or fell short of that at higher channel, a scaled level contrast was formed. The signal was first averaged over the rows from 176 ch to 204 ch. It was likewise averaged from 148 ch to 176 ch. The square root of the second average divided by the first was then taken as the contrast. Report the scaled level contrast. 0.99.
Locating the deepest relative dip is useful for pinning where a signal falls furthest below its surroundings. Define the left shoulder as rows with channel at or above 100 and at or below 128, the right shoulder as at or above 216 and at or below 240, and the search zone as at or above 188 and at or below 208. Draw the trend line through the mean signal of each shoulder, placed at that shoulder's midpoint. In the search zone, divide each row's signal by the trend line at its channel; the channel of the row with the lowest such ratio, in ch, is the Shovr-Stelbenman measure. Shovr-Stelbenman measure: 206 ch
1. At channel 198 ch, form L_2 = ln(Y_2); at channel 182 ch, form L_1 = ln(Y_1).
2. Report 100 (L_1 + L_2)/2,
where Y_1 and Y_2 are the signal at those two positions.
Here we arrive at 510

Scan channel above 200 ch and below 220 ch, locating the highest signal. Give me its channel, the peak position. 218 ch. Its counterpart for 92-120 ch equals 102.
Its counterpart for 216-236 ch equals 226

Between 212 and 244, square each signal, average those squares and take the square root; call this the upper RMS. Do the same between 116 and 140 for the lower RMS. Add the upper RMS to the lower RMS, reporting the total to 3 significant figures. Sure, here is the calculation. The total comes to 344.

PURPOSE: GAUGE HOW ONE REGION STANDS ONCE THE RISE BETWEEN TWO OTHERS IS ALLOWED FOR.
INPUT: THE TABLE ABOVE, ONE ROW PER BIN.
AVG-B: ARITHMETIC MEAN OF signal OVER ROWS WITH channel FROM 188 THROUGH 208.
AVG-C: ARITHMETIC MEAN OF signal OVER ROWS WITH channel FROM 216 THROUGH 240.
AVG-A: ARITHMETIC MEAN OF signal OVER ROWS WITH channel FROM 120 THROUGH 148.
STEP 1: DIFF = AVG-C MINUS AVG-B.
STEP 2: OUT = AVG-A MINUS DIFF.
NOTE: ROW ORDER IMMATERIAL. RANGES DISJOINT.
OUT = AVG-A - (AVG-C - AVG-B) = 139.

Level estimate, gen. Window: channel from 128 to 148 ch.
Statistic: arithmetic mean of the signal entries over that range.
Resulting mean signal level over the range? 164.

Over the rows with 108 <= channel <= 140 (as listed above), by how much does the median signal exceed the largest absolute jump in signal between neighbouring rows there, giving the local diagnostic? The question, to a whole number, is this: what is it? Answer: 156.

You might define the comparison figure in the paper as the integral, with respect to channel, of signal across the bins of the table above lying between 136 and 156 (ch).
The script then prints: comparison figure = 3250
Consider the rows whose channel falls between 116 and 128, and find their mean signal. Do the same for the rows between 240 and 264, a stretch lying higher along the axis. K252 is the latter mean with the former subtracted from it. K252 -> -12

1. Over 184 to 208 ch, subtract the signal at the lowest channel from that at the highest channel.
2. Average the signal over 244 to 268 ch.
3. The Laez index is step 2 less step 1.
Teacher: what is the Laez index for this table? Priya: 177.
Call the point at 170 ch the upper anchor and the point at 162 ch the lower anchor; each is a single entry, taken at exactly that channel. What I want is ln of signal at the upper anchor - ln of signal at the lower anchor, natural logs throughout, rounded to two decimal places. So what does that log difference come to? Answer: 0.01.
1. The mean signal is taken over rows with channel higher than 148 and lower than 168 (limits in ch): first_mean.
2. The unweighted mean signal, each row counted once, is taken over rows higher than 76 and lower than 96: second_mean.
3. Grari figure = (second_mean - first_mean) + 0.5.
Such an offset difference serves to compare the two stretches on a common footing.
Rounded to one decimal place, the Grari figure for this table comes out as 14.2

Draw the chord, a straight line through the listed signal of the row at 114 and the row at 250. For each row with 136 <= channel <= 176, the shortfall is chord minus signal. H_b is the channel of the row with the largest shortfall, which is 166 ch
